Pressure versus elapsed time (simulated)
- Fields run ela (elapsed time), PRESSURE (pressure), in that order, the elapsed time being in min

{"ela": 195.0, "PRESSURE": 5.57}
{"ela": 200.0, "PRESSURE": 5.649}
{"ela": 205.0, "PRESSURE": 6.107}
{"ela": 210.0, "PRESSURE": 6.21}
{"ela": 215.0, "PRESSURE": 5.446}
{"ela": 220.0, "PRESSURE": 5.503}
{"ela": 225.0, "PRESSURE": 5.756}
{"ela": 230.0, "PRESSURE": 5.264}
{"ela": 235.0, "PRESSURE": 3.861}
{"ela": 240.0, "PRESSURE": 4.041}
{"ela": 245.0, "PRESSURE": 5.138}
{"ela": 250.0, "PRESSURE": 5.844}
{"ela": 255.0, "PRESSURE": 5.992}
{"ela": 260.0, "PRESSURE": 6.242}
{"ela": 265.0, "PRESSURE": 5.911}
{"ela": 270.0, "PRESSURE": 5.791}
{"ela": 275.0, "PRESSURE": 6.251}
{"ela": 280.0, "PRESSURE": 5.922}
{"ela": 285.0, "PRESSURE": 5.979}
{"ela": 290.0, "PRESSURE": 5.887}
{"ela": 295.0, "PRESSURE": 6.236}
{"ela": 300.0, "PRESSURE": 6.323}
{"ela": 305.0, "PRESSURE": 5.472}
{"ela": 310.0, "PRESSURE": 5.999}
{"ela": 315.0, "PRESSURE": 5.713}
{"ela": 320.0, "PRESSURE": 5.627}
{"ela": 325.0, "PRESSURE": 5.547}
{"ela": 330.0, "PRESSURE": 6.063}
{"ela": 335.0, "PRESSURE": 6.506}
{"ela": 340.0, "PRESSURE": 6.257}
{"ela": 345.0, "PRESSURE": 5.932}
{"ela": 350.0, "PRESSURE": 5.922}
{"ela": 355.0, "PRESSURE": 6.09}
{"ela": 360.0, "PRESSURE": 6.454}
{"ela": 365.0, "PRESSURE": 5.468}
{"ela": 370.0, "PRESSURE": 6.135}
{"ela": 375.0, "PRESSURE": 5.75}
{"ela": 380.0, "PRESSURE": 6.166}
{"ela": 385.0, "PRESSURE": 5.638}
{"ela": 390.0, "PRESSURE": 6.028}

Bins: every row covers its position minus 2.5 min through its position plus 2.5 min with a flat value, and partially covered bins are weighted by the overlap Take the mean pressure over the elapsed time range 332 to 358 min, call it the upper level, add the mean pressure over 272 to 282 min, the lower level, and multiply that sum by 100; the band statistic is 1223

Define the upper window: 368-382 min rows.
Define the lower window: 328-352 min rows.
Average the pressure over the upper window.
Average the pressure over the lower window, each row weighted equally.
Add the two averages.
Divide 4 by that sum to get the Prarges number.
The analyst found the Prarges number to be 0.329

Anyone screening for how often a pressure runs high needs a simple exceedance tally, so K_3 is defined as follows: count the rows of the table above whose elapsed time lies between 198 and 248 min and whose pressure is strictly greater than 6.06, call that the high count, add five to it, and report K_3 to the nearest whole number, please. 7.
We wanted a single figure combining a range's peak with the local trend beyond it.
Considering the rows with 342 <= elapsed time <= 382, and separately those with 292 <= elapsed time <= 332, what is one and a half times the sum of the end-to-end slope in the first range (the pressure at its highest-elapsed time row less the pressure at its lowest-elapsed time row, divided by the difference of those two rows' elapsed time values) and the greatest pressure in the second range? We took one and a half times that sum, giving 9.495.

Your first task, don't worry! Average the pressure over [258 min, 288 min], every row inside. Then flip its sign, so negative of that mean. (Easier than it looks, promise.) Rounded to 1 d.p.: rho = -6.0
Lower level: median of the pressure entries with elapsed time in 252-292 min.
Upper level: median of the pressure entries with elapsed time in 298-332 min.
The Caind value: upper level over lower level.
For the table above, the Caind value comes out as 0.96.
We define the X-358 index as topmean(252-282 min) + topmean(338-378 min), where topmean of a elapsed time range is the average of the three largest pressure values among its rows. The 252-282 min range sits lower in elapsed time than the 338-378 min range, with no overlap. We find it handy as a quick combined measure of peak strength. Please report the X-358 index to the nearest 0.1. 12.4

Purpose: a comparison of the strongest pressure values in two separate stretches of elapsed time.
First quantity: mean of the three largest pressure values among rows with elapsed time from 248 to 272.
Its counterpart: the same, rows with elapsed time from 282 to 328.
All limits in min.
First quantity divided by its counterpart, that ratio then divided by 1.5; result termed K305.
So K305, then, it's 0.652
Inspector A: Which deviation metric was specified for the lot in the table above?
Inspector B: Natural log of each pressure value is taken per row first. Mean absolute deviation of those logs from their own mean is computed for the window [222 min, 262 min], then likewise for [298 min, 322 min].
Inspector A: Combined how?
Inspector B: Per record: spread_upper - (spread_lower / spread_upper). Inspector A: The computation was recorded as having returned -3.0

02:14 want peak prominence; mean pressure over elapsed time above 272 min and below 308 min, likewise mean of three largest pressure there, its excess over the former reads 0.26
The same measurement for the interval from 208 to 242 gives 0.67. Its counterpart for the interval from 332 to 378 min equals 0.35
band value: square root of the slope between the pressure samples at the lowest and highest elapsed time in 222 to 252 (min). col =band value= 0.059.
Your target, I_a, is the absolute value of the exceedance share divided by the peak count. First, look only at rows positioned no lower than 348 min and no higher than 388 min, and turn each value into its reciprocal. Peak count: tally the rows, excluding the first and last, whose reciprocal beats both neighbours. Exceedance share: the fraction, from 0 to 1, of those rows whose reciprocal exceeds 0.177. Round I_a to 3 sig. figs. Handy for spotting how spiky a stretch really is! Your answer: 0.125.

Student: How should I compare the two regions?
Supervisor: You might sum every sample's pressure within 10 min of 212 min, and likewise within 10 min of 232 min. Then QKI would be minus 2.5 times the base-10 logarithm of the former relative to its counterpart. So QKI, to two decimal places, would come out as -0.22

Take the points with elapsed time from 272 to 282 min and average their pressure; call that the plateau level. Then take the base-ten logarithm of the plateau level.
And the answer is 0.784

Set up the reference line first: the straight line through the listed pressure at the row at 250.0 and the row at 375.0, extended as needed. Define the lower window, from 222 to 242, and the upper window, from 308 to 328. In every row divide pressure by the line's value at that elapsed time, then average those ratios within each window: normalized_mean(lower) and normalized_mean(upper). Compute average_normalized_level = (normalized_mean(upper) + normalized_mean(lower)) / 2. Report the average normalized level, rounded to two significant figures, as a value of 0.90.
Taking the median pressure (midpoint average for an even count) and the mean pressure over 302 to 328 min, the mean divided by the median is 1.01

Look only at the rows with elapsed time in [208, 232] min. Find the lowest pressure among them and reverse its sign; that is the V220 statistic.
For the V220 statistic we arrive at -5.26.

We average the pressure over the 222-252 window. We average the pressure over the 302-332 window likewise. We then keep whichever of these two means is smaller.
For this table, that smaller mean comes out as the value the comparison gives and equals 4.98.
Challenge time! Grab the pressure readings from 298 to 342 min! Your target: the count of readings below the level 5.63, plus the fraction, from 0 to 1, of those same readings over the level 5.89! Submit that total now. 3.6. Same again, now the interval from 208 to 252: 6.1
